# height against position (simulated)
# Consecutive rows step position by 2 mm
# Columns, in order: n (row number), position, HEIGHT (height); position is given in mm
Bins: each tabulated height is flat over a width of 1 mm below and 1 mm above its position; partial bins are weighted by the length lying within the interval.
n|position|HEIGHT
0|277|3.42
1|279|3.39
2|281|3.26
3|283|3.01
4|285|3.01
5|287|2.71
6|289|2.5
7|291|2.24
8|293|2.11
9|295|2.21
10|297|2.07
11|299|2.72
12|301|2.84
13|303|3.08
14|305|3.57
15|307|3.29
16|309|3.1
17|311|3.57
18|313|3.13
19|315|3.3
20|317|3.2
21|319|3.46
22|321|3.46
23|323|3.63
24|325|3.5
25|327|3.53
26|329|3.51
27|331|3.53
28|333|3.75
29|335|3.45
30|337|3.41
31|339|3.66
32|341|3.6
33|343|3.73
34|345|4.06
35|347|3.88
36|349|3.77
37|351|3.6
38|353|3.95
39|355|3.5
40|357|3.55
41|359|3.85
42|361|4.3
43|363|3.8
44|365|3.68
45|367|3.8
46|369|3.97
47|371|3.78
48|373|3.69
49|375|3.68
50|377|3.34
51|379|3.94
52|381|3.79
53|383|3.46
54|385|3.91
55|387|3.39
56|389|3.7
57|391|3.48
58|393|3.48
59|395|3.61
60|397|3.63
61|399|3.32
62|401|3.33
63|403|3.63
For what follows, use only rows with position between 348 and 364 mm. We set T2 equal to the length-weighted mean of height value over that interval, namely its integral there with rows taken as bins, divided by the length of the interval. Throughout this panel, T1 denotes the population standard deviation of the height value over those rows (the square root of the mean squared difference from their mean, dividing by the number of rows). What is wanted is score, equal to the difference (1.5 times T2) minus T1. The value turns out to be 5.44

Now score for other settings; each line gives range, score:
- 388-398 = 5.28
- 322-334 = 5.27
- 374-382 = 5.31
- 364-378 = 5.38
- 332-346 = 5.30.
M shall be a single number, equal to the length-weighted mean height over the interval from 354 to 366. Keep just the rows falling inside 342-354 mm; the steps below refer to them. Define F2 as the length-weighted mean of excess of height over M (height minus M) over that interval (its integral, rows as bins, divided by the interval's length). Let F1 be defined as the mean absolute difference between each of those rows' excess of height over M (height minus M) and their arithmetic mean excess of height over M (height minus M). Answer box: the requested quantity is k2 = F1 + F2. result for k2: 0.18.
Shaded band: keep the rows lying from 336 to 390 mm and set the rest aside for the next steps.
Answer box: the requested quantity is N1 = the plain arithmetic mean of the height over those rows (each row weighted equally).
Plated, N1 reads 3.7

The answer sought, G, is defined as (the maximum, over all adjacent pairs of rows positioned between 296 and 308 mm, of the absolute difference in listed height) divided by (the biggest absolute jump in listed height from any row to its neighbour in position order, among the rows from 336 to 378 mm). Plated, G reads 1.3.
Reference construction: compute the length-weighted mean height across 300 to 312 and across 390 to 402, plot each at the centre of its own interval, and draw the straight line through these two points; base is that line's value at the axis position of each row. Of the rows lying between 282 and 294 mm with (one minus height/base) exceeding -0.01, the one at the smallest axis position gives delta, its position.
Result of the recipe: 283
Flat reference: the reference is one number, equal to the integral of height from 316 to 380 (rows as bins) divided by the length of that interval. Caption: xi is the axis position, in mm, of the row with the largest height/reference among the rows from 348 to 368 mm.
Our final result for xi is 361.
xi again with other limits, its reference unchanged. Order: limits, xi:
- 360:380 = 361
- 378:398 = 379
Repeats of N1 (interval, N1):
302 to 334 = 3.4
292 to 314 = 2.9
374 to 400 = 3.6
